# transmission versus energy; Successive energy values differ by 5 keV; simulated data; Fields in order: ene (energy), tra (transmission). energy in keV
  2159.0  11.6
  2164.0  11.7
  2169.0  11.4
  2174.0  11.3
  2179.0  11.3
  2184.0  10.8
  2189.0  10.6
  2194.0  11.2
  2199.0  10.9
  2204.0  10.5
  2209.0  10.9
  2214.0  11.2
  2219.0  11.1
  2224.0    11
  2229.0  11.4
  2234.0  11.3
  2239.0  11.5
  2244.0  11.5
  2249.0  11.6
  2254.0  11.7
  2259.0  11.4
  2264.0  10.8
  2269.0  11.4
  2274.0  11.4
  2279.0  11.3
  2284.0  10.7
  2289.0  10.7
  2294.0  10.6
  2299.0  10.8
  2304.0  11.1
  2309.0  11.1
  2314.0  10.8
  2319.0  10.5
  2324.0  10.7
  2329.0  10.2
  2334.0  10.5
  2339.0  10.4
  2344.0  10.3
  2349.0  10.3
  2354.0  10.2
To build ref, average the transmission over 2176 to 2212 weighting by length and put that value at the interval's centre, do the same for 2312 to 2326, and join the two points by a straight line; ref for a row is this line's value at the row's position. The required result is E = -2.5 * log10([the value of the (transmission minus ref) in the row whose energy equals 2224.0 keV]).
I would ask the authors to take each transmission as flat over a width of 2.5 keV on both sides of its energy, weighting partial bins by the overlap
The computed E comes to 2.0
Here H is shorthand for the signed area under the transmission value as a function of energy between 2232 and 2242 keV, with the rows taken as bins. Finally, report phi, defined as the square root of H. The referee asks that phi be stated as 11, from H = 114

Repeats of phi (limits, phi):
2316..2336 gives 14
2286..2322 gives 20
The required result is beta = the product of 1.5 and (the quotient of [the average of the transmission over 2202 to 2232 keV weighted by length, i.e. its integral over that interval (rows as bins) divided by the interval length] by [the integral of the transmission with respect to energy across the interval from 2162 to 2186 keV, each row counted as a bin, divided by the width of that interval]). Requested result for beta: 1.46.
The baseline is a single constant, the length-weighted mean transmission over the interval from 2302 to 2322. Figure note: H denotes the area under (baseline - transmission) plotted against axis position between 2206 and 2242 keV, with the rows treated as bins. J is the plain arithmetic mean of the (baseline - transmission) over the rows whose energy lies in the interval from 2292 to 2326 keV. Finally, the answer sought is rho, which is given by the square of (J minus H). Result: 142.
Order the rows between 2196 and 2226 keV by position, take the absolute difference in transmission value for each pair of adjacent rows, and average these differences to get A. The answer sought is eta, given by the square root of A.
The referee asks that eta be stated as 0.51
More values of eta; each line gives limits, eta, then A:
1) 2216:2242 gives 0.45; 0.200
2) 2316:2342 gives 0.52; 0.275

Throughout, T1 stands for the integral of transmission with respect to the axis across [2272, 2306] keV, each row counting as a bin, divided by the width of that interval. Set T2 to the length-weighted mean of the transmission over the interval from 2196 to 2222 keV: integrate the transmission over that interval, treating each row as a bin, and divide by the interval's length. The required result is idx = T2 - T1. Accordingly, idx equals 0.0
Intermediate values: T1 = 10.9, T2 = 10.9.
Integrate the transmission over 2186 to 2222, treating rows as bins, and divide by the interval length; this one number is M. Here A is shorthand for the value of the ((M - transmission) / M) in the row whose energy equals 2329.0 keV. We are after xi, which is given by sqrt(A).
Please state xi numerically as 0.26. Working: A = 0.065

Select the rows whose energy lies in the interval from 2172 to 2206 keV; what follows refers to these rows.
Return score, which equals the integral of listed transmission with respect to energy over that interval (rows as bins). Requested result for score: 372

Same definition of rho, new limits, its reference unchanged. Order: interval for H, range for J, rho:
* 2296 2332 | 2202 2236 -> 23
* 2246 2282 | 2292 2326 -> 325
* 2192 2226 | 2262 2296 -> 11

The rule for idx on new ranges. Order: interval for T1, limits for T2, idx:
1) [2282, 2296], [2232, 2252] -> 0.8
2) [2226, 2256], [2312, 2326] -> -0.8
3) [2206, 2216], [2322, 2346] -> -0.6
